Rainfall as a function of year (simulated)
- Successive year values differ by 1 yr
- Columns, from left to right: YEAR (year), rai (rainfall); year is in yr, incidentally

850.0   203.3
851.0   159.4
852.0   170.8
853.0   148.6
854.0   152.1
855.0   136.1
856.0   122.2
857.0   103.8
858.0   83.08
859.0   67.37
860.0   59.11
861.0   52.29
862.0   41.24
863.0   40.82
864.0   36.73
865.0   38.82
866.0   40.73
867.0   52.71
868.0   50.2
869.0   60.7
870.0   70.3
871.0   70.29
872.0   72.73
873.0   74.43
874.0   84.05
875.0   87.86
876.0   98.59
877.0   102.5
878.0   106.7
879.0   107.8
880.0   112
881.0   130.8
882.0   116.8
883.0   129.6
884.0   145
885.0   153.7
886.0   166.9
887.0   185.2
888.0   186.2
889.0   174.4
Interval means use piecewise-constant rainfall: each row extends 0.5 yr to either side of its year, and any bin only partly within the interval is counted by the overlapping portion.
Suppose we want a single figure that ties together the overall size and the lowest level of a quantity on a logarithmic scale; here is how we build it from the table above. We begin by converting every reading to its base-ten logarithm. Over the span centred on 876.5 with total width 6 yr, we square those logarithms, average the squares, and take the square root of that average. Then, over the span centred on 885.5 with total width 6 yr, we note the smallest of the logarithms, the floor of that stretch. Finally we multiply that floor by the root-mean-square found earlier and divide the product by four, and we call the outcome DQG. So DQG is 1.05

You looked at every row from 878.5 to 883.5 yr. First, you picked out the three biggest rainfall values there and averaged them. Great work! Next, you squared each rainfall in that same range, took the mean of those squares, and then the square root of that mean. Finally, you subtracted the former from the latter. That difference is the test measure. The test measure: -6.0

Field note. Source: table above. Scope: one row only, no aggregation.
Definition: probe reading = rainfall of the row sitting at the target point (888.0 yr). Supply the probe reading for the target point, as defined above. 186.2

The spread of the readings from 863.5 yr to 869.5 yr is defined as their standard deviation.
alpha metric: 9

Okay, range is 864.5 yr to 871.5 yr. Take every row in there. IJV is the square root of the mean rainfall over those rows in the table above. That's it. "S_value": 7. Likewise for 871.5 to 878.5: 9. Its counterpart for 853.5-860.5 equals 10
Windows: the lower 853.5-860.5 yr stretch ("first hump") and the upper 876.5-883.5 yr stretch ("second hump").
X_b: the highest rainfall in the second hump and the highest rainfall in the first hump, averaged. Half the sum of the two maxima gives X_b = 141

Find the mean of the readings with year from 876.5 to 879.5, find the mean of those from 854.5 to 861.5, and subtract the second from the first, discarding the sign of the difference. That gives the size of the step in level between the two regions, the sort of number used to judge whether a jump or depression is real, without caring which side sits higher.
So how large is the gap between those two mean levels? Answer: 17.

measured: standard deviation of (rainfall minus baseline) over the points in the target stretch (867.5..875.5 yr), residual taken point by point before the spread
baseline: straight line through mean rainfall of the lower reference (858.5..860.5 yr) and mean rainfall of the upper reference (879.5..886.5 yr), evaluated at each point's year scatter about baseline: 5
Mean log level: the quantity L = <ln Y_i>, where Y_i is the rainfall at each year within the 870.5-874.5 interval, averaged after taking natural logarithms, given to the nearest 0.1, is 4.3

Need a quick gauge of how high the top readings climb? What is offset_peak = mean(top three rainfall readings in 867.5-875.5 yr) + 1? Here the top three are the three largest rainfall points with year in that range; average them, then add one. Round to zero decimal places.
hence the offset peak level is 83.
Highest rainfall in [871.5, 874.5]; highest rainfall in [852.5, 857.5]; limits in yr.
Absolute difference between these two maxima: 68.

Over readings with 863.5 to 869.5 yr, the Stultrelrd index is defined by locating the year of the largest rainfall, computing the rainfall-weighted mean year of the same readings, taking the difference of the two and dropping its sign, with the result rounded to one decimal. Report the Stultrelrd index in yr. 2.2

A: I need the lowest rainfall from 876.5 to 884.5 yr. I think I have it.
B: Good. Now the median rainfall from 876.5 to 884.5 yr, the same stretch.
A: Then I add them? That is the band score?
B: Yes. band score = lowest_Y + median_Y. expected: 217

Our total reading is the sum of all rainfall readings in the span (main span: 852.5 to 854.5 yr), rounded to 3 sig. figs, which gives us 301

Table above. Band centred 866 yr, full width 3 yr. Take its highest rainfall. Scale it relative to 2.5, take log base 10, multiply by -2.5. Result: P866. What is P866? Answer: -3.31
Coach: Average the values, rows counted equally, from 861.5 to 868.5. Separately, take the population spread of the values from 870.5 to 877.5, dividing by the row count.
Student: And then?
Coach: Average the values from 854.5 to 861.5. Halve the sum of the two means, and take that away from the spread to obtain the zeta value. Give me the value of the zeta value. -54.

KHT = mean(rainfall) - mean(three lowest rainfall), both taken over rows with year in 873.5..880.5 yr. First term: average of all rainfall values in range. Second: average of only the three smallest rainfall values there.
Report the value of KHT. 10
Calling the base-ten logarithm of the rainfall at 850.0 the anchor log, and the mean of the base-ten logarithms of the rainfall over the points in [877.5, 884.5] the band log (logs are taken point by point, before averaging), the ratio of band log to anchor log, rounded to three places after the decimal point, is 0.902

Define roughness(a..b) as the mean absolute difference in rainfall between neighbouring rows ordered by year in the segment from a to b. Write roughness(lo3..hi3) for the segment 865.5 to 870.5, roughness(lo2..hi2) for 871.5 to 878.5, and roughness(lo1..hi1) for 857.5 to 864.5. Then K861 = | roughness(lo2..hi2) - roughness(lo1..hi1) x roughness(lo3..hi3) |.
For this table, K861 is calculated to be 61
